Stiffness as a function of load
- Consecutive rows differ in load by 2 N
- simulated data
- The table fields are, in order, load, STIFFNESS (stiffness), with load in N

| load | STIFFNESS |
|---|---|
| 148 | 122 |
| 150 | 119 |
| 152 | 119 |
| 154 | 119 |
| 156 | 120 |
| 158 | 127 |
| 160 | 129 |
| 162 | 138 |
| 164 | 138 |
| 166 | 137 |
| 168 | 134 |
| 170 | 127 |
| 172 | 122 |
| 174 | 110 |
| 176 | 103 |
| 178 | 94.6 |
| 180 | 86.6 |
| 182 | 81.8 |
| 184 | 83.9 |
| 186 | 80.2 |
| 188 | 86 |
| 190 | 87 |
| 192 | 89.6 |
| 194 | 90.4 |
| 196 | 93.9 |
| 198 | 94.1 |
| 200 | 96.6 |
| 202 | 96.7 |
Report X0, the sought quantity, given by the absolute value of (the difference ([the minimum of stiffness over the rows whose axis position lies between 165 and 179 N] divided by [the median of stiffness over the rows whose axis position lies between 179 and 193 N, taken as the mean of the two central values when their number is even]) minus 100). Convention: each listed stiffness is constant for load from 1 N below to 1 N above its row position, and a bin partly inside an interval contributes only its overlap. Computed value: 98.9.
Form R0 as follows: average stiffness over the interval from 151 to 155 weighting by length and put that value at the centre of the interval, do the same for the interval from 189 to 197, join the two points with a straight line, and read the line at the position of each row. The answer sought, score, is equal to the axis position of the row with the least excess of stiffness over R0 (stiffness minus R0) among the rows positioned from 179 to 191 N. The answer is 182 N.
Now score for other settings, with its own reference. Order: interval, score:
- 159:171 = 160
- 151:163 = 152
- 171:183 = 182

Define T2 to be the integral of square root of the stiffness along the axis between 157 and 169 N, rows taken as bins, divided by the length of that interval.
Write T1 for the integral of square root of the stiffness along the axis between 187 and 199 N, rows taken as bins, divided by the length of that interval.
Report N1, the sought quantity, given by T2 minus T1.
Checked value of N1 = 2.1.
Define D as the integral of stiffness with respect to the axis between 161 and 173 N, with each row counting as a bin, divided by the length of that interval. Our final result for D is 133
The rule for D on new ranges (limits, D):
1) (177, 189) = 86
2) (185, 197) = 88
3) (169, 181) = 107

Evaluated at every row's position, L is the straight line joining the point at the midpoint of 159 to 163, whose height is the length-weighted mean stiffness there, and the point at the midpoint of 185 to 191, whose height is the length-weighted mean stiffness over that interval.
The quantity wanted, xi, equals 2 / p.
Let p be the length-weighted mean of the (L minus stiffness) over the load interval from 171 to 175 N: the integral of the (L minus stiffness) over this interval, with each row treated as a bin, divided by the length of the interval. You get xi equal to -0.5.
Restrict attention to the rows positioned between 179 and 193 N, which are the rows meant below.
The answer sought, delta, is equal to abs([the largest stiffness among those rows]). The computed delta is 90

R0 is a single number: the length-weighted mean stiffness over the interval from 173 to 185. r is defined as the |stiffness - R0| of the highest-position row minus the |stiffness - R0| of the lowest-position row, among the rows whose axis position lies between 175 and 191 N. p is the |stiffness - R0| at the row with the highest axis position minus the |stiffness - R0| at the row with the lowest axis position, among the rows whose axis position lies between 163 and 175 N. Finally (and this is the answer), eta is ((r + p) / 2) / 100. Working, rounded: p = -28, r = -3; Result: -0.16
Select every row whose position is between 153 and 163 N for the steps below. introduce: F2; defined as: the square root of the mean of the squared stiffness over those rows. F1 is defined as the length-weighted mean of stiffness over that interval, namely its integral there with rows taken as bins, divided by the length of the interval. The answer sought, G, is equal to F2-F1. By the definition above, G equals 0.19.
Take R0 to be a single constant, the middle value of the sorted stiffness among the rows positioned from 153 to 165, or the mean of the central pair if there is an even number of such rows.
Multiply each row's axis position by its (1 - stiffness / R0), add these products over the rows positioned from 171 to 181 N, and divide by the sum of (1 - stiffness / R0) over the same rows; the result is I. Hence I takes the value 177.4 N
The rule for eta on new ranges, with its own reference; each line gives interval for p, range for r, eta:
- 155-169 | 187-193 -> 0.05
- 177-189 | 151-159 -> 0.07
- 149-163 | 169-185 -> -0.03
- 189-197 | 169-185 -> -0.15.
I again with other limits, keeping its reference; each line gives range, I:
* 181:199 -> 189.4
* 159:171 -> 164.3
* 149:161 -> 152.9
